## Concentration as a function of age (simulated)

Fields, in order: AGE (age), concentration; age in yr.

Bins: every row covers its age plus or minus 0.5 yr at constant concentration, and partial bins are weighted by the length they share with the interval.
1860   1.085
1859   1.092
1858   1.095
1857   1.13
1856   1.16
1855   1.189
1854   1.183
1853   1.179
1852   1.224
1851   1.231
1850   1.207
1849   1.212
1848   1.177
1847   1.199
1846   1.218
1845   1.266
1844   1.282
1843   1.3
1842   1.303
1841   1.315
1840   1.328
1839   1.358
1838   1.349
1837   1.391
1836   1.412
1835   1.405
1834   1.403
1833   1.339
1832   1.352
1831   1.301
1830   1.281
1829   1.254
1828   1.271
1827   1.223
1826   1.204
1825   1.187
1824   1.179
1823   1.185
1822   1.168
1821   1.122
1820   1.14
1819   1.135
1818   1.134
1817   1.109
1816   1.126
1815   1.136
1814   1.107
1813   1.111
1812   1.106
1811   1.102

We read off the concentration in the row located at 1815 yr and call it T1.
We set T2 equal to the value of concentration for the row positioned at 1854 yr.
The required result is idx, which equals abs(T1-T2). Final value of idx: 0.047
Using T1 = 1.136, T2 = 1.183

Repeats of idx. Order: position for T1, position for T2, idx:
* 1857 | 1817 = 0.021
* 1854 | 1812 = 0.077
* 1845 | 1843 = 0.034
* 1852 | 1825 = 0.037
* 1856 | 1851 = 0.071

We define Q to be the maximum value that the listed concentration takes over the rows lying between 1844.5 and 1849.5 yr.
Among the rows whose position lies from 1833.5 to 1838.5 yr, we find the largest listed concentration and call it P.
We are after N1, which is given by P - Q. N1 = 0.15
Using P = 1.412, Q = 1.266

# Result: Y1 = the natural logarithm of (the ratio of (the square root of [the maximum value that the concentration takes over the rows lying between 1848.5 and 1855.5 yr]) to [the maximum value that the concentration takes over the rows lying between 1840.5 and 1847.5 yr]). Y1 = -0.17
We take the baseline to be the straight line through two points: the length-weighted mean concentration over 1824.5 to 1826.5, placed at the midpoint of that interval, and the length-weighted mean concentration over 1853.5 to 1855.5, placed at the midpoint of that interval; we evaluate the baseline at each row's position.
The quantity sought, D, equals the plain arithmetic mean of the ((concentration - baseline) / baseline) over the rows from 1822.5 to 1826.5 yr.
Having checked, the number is -0.01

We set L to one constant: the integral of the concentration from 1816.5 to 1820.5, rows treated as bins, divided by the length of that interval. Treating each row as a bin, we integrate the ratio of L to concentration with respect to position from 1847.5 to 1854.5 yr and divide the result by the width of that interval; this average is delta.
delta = 0.94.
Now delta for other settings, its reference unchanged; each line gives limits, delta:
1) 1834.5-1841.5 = 0.83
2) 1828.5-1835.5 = 0.85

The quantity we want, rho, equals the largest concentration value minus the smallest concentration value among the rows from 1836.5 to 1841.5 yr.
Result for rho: 0.08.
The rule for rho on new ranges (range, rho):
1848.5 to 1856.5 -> 0.07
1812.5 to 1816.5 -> 0.03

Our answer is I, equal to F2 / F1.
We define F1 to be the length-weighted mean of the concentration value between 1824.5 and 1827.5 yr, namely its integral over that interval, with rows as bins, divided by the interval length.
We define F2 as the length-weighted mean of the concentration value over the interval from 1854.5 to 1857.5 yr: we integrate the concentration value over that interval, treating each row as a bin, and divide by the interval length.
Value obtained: 0.96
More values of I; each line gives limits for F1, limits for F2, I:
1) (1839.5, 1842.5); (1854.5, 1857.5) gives 0.88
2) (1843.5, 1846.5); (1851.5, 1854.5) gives 0.95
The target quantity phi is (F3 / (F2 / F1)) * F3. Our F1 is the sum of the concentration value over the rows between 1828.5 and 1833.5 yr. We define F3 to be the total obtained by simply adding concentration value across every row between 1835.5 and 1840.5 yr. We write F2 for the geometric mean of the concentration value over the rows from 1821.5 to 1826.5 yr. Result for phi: 258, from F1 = 6.5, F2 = 1.18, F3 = 6.8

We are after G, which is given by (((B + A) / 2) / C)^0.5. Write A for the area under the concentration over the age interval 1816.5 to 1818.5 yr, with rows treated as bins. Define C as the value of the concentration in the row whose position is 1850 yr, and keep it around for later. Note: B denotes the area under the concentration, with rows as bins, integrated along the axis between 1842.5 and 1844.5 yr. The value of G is 1.41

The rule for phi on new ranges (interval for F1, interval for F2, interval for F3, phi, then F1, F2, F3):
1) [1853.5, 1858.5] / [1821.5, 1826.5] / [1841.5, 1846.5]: 197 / 5.8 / 1.18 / 6.4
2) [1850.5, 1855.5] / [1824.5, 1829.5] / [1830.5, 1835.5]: 226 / 6.0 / 1.23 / 6.8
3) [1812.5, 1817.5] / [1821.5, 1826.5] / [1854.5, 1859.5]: 151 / 5.6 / 1.18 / 5.7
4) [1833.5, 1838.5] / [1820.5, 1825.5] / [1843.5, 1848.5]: 225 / 7.0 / 1.17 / 6.1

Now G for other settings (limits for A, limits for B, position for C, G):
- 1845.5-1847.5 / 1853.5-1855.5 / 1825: 1.42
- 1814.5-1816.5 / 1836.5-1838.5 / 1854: 1.45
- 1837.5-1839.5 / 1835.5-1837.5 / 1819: 1.56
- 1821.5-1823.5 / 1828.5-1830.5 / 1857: 1.47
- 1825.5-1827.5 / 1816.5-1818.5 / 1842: 1.34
